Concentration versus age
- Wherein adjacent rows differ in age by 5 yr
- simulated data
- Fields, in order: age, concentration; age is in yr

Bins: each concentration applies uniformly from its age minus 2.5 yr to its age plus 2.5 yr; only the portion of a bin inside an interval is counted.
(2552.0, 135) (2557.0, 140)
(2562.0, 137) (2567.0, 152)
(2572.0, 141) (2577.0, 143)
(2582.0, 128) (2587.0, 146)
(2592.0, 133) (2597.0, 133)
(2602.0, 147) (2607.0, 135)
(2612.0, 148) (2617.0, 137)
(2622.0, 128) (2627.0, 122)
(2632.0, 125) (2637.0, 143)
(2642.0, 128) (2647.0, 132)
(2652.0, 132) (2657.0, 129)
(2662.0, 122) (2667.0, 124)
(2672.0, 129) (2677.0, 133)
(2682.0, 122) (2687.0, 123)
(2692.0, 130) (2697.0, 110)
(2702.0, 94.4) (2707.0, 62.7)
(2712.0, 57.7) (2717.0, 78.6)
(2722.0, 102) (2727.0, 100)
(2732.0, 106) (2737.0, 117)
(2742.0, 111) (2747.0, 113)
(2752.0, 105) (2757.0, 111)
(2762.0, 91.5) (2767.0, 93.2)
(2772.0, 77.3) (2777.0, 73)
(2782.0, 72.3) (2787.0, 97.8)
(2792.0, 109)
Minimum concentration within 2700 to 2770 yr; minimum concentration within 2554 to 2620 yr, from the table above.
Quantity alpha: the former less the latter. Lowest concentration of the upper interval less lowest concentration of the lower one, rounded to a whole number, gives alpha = -70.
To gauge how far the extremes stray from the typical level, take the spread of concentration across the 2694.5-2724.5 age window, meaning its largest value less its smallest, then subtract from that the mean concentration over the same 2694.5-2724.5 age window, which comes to -32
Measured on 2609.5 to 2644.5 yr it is -107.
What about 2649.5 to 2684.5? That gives -116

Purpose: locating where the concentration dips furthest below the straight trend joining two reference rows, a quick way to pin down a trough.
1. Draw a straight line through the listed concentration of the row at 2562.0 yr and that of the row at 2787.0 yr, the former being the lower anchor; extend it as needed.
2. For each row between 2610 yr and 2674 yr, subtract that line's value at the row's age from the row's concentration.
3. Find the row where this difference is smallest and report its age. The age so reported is 2627.0 yr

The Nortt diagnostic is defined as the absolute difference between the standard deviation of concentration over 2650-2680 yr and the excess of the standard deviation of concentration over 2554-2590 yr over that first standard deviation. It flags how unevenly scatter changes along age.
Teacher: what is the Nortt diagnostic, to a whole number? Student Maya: 1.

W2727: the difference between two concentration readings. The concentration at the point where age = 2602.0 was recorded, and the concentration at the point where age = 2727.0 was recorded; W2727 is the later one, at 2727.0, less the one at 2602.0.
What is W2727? -47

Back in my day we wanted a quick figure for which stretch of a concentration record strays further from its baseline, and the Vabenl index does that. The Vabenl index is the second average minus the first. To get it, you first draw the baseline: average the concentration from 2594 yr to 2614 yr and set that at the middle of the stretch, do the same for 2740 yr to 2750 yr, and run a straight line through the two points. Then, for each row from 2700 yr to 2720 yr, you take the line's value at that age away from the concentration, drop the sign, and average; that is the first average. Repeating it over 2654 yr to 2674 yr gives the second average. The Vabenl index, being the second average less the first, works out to -42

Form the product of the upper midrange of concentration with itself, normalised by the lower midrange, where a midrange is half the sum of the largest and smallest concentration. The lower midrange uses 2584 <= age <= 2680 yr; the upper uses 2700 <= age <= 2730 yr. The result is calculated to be 47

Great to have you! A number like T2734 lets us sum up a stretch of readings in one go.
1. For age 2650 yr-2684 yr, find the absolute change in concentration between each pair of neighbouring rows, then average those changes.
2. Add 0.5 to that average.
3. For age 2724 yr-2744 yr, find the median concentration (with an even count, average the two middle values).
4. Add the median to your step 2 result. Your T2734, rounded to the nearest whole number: 114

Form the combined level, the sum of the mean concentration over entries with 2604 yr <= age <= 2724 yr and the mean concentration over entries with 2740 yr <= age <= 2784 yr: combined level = 213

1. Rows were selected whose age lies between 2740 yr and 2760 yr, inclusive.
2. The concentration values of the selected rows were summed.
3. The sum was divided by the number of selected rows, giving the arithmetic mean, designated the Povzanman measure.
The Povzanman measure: 110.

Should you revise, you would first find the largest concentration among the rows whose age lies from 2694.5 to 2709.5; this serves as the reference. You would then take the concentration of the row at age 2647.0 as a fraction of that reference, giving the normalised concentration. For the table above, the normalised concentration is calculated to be 1.20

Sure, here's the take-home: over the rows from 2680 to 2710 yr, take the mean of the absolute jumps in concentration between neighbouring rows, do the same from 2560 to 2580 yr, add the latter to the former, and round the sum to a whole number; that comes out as 24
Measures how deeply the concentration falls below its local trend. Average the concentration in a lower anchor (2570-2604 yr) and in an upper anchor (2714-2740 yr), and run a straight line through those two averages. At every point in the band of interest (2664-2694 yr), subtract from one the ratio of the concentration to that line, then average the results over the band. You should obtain -0.12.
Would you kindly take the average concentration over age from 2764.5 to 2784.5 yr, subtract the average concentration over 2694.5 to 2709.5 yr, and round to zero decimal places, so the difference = -10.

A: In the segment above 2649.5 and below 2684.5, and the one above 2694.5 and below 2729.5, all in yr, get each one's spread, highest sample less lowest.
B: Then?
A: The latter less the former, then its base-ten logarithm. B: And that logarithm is 1.6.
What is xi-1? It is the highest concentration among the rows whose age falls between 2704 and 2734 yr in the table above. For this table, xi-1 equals 106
